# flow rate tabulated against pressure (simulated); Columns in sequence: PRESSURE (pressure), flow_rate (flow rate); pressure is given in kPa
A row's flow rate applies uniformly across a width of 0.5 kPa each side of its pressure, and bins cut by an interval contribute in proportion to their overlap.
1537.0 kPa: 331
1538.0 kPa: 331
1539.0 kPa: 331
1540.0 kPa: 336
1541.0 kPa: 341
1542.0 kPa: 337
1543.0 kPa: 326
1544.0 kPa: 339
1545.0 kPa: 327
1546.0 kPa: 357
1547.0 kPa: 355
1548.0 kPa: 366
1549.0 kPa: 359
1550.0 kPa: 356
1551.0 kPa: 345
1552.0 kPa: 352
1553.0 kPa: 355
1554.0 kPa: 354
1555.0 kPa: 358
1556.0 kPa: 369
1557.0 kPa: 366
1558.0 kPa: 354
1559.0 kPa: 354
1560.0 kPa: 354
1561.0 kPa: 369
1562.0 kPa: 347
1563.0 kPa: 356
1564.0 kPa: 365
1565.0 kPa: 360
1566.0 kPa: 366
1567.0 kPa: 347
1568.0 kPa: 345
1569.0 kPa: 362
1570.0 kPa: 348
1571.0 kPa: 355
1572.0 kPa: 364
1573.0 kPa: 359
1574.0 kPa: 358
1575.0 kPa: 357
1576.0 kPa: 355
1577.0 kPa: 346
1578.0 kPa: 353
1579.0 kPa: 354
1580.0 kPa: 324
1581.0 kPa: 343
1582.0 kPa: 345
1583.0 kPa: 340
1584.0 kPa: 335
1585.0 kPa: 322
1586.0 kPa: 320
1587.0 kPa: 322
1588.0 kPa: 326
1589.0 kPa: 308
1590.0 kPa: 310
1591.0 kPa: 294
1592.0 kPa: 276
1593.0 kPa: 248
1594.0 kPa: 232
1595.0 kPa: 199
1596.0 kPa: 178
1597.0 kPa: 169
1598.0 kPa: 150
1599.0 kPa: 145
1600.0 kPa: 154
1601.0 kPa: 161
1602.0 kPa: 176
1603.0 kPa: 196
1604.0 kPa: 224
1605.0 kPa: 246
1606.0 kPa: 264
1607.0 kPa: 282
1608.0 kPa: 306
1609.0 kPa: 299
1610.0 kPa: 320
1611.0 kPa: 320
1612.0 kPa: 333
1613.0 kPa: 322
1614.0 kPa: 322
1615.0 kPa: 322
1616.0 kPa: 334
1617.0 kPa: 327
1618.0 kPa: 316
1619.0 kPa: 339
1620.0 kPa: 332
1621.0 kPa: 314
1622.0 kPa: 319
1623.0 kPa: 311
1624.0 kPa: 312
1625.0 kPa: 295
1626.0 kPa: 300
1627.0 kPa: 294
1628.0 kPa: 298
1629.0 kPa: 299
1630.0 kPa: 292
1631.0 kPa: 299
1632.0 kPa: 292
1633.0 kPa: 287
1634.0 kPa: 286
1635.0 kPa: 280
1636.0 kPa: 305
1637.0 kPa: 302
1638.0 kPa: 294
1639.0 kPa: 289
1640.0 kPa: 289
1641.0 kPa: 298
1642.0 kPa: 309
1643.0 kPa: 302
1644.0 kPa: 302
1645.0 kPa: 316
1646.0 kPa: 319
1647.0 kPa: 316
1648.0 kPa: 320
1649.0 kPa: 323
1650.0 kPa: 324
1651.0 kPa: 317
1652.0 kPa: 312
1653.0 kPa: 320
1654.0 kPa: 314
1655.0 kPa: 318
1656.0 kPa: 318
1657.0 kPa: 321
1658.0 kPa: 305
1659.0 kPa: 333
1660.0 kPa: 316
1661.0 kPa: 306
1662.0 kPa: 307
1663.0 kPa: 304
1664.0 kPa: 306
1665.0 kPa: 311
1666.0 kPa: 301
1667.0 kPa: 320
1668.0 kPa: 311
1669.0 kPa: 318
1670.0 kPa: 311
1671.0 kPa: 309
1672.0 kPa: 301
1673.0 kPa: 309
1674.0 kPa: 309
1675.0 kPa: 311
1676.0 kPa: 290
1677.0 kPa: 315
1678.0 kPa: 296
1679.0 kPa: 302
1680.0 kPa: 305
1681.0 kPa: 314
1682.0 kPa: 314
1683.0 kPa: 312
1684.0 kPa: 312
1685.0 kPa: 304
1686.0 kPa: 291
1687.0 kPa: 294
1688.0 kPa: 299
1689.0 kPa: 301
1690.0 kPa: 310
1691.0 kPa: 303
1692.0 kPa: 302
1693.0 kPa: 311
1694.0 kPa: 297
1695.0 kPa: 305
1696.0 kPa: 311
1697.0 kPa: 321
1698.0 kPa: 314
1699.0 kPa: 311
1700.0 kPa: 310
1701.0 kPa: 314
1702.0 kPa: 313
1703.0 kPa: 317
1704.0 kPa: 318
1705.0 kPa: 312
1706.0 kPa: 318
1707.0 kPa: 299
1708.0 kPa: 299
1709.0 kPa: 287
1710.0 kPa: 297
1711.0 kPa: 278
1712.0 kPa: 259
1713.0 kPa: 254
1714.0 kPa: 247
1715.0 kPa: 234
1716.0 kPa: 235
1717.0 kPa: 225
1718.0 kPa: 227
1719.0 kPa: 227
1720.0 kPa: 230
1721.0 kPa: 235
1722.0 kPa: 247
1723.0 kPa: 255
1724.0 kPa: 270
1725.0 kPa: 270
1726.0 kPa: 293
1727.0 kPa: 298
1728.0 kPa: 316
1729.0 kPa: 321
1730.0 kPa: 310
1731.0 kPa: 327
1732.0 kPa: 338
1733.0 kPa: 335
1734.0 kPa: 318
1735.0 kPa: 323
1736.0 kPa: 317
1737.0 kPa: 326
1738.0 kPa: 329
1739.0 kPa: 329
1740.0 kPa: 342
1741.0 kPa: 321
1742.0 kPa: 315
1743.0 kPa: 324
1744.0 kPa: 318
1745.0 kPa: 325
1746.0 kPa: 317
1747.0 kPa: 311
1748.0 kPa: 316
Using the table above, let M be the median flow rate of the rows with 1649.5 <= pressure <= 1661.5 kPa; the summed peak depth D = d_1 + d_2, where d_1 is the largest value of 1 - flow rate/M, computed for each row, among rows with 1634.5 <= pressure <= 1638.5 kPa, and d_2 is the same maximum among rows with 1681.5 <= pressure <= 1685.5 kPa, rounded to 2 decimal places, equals 0.16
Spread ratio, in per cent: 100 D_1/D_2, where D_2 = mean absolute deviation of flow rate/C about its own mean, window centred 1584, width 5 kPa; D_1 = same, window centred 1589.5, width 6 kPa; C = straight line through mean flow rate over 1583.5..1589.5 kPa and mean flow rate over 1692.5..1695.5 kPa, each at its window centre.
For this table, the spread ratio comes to 155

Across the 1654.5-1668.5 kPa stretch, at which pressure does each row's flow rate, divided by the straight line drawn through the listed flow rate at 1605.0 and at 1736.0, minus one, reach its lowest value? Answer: 1666.0 kPa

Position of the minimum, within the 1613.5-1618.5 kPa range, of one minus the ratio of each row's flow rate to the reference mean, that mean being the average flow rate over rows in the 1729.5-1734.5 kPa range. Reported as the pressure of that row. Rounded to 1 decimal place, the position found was 1616.0 kPa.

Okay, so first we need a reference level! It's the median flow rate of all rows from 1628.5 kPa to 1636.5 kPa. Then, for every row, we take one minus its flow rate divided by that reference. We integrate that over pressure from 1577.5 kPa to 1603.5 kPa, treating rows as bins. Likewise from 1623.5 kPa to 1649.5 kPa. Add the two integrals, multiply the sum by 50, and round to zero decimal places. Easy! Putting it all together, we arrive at 83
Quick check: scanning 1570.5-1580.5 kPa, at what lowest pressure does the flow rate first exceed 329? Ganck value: 1571.0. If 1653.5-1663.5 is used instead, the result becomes 1659.0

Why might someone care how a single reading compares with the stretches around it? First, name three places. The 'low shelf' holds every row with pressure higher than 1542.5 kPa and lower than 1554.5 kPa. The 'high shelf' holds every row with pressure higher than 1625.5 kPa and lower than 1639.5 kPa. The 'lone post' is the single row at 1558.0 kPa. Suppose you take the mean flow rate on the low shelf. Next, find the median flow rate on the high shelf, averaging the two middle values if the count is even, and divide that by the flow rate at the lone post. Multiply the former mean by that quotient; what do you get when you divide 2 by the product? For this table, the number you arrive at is 0.0069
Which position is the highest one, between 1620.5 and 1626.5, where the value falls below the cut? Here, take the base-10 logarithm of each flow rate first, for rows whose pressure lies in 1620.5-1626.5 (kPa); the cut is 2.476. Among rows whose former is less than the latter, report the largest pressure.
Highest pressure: 1625.0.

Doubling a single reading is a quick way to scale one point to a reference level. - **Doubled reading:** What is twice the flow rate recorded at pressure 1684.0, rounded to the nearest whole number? 624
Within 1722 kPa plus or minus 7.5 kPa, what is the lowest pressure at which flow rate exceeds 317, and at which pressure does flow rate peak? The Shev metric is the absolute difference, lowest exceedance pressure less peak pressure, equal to 0 kPa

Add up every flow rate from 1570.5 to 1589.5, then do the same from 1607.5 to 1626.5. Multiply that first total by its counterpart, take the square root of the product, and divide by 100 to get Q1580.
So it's 62.6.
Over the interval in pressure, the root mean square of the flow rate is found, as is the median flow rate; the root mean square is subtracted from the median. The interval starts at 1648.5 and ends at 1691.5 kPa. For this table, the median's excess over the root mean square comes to 1.2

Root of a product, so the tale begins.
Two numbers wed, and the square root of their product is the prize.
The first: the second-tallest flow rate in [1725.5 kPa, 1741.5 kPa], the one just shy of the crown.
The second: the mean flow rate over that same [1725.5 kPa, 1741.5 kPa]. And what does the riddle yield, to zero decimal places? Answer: 330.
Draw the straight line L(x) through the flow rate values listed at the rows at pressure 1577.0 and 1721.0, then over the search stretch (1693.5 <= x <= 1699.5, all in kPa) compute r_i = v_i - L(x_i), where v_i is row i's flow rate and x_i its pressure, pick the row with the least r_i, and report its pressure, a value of 1694.0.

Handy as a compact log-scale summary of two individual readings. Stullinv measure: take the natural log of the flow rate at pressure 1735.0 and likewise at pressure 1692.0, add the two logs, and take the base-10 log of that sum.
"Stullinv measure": 1.060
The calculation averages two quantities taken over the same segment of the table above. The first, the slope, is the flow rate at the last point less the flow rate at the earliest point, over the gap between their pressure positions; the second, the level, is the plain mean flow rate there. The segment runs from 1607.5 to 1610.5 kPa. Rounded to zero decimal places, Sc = 158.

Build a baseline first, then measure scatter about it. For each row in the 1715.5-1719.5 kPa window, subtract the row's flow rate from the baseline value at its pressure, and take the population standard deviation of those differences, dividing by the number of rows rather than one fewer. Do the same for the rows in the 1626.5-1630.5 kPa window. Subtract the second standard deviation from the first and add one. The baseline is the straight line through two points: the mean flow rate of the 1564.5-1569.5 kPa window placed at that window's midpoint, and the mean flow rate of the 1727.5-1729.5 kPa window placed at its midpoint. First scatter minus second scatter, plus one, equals 1.9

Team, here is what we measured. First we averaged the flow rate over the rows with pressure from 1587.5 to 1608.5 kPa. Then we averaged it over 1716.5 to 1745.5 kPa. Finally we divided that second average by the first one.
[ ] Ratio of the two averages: 1.29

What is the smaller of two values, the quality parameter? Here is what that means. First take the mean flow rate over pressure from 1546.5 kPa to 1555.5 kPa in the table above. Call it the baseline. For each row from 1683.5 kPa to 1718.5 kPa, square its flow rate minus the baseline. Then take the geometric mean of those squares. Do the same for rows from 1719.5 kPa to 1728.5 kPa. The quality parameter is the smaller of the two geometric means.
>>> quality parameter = 3408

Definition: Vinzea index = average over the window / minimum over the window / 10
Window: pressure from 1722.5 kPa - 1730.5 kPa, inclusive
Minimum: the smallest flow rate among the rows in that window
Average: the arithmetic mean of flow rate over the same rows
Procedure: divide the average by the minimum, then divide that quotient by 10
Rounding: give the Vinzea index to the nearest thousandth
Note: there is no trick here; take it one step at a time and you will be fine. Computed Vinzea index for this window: 0.114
